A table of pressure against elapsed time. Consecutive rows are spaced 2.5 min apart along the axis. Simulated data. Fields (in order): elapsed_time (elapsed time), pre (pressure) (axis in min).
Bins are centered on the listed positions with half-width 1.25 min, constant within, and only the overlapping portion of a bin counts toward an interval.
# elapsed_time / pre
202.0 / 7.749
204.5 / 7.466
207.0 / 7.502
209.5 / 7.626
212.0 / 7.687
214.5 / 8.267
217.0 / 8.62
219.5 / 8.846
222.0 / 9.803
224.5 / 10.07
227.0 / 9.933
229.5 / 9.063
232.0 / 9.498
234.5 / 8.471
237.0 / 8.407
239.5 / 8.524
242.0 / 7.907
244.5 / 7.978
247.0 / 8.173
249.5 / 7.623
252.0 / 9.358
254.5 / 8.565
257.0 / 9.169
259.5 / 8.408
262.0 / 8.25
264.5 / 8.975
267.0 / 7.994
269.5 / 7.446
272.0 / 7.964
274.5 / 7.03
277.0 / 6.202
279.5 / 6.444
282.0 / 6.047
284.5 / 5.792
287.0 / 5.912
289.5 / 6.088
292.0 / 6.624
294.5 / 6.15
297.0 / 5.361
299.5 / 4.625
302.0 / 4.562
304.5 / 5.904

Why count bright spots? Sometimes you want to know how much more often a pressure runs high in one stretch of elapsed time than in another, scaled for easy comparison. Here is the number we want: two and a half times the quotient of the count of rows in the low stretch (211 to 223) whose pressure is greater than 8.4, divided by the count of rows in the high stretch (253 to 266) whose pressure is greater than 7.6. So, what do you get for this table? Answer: 1.5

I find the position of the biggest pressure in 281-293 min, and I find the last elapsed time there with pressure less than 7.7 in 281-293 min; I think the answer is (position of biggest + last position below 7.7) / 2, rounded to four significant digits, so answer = 292.0 min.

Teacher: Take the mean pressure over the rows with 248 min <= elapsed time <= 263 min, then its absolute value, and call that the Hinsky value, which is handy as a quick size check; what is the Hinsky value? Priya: 8.56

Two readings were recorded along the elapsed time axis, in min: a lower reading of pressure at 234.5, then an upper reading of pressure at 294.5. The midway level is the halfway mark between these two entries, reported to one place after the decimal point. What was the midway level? 7.3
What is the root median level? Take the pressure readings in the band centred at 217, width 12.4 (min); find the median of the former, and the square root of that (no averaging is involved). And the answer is 2.94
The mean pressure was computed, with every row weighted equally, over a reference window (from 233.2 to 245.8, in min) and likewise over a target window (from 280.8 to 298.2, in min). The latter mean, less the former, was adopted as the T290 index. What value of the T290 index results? -2.3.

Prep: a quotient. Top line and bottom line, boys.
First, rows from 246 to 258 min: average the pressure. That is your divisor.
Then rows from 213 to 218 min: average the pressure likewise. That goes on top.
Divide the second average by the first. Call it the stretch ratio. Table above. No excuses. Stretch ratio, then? 0.98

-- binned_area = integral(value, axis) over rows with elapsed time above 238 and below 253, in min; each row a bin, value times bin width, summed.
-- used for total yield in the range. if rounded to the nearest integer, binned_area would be 124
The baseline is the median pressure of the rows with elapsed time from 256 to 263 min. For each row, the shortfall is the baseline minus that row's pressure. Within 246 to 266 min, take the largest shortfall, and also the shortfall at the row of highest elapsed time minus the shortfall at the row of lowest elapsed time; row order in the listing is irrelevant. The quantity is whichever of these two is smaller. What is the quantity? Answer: -0.8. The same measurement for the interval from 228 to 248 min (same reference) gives 0.5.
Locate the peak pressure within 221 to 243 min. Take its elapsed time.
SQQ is 224.5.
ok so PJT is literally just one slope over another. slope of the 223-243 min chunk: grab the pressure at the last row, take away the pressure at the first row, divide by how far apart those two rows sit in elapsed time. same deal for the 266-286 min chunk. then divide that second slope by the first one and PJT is 1.0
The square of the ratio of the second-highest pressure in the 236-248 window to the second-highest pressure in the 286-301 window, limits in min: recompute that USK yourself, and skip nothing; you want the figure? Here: 1.9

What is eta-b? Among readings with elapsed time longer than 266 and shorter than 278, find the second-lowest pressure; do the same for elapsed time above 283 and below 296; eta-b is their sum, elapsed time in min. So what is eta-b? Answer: 12.9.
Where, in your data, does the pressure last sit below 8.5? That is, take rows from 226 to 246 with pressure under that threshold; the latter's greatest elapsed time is 244.5 min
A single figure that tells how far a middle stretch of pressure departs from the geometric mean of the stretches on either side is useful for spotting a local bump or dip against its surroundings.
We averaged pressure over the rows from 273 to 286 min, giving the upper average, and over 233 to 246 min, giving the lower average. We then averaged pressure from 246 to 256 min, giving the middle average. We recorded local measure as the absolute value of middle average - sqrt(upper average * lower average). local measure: 1.2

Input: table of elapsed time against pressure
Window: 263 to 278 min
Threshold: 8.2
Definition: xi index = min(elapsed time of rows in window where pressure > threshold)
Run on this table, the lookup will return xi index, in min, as 264.5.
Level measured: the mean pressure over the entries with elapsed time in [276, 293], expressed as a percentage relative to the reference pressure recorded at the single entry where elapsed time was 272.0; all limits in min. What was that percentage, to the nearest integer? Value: 77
